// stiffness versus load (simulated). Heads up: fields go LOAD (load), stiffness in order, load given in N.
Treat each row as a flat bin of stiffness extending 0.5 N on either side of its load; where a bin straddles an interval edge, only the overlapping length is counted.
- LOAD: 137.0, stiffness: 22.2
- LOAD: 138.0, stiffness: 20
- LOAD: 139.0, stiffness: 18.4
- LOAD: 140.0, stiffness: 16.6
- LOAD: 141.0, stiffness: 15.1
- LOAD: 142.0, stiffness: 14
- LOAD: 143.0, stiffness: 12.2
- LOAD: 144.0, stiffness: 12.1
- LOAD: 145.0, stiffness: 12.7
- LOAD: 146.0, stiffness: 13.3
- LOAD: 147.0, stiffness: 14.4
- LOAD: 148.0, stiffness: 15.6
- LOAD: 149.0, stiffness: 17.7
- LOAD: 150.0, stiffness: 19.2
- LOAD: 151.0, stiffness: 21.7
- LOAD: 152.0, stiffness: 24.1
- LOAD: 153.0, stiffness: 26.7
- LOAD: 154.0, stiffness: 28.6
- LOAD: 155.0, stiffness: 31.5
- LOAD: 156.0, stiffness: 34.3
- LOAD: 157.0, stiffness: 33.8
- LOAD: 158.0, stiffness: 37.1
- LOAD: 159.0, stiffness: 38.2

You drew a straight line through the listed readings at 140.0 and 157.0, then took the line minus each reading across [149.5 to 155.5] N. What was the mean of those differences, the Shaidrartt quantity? 3.9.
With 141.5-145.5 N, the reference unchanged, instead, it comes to 7.4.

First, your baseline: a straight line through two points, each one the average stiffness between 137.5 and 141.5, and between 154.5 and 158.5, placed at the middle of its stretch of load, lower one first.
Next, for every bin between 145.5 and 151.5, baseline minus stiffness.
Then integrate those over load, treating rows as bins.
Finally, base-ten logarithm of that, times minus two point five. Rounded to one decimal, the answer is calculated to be -4.4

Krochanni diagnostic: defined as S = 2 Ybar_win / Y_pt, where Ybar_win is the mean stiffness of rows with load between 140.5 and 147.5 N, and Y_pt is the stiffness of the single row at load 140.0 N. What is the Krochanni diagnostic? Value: 1.6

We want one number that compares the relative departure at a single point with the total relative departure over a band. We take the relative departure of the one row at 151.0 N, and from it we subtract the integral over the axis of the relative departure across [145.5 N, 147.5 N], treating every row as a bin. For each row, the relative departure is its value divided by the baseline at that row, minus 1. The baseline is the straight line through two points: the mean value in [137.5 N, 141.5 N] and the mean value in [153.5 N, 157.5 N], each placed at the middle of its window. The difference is 0.62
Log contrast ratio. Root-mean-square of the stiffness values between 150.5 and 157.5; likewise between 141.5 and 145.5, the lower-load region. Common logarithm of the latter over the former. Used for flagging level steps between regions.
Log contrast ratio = -0.36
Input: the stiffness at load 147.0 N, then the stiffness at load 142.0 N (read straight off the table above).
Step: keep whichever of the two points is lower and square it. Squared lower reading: 196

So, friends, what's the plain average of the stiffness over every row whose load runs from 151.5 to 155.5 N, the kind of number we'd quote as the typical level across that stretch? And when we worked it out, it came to 28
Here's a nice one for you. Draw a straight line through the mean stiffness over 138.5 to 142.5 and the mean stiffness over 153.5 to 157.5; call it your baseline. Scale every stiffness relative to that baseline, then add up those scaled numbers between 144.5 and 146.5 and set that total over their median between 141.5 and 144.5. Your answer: 1.9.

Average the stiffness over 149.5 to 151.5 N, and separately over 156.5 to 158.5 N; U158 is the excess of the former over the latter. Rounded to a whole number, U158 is -15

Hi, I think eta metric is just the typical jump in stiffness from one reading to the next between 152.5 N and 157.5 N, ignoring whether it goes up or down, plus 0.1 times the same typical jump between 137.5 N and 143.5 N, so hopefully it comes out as 2.18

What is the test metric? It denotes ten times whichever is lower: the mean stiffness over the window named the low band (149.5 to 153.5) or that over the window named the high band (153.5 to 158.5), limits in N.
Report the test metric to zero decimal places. 229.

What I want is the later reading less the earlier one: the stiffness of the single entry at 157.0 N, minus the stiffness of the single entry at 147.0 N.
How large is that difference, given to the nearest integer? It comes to 19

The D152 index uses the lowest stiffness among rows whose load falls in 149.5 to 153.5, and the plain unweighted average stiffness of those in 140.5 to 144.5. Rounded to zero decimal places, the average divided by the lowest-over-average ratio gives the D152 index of 9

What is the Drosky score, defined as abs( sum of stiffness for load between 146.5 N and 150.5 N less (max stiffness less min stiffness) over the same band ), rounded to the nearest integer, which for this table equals 62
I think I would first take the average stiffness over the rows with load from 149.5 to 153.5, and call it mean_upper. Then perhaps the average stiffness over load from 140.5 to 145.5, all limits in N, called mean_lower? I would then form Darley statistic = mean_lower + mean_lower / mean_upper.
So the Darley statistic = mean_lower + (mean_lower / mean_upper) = 13.8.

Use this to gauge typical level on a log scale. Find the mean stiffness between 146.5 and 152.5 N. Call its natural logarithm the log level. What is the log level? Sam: 2.9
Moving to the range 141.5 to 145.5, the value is 2.5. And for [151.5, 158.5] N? 3.4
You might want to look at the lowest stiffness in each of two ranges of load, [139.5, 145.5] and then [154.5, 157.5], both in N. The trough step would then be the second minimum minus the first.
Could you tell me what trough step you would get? 19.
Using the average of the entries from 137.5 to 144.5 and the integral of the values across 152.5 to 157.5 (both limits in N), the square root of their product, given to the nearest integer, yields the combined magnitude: 49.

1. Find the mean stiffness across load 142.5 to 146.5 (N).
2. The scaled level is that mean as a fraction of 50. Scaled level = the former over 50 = 0.25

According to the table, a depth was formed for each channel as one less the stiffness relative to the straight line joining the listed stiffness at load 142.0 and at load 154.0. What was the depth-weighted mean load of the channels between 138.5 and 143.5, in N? 139.0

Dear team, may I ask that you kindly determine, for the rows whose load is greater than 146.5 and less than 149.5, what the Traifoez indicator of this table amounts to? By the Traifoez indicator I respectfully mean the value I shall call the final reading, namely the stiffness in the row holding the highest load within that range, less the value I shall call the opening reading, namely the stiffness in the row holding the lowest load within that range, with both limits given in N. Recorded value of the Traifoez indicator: 3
